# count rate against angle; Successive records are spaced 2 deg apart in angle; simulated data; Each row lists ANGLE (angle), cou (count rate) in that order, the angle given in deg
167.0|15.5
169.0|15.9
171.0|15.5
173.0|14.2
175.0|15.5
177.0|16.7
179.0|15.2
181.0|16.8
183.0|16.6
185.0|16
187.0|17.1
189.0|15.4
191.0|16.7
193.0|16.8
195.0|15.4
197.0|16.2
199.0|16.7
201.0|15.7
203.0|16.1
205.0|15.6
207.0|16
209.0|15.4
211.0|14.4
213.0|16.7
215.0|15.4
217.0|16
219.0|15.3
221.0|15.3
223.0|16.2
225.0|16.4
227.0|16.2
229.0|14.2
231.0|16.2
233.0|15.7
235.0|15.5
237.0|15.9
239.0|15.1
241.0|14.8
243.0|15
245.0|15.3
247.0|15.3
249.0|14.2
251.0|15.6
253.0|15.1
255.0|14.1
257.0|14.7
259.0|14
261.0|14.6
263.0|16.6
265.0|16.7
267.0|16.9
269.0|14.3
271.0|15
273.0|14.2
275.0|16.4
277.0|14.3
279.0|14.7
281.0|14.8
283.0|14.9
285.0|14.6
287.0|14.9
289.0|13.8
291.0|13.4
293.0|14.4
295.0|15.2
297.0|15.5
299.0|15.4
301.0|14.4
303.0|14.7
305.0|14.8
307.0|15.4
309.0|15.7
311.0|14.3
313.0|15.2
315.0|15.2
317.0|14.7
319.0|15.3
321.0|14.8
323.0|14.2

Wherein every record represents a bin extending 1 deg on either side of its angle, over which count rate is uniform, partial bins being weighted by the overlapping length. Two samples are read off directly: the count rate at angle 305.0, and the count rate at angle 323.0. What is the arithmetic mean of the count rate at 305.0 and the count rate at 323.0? 14.5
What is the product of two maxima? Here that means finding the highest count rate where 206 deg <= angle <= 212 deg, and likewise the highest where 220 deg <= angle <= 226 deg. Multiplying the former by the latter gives 262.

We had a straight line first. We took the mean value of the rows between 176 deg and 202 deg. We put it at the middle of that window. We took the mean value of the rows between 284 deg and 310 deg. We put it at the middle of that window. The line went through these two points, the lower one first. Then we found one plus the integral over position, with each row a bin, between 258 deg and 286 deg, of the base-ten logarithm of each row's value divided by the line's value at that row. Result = 1.0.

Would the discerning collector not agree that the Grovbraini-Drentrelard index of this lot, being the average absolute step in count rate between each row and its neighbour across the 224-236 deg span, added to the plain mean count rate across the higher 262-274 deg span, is 16.6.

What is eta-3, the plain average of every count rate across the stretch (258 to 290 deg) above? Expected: 15.0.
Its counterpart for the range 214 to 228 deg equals 15.8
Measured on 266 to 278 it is 15.2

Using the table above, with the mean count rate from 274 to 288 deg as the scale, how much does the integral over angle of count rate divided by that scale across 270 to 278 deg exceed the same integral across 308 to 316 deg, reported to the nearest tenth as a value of -0.1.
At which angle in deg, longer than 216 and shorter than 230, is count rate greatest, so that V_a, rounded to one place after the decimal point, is 225.0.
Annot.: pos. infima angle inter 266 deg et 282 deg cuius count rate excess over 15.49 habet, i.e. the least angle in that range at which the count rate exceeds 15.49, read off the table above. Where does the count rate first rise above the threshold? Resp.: 267.0 deg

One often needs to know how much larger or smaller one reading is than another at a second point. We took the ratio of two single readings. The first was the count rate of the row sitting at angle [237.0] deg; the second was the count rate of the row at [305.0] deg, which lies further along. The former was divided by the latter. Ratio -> 1.074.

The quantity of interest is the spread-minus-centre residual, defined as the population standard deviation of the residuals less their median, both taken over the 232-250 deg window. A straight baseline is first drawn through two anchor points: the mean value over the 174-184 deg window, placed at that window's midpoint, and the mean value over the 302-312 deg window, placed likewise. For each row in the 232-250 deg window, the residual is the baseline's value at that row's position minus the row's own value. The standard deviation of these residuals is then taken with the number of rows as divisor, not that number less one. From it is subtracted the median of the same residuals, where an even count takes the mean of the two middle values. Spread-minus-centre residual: 0.19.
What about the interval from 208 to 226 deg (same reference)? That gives 0.26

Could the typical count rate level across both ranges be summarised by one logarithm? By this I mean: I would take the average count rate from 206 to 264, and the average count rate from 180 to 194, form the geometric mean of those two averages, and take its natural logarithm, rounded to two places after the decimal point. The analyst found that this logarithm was 2.77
